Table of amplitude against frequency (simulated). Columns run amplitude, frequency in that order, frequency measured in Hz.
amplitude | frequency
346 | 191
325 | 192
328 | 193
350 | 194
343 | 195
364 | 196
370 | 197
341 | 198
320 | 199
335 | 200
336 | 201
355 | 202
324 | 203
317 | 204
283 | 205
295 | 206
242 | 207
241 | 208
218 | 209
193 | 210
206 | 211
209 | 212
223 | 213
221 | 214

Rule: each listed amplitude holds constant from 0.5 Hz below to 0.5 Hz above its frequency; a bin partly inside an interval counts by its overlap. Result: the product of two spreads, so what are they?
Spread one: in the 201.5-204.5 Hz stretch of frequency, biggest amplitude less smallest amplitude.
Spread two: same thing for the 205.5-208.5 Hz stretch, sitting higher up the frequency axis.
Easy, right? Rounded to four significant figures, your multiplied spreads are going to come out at 2052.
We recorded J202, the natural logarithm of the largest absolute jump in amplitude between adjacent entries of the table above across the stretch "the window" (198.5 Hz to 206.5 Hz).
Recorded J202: 3.5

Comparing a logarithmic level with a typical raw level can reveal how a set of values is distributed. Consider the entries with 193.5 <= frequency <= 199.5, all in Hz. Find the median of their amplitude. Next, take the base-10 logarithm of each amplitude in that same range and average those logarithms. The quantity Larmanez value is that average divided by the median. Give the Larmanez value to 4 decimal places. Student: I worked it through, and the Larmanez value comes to 0.0073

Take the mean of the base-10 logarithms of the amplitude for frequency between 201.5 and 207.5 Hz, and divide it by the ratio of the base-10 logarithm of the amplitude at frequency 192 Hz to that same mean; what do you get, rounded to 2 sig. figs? 2.4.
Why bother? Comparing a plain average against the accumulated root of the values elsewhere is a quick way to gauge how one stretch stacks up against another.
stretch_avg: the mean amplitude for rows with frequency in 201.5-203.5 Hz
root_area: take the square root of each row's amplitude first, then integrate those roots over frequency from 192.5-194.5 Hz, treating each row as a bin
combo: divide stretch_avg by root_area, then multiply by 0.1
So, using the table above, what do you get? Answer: 0.92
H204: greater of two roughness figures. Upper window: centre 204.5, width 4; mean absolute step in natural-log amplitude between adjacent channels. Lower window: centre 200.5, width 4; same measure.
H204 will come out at 0.059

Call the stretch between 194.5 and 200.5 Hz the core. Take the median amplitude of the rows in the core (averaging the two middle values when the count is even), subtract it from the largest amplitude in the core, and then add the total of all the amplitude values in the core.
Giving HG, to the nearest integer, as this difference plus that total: 2101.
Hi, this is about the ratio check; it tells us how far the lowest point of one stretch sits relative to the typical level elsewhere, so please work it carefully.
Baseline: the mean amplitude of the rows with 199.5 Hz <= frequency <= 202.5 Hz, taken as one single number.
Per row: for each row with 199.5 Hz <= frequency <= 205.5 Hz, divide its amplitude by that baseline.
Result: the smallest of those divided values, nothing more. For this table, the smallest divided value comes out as 0.83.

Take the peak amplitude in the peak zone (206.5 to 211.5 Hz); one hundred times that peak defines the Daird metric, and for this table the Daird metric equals 24200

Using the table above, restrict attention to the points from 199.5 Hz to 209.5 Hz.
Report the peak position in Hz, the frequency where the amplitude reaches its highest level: 202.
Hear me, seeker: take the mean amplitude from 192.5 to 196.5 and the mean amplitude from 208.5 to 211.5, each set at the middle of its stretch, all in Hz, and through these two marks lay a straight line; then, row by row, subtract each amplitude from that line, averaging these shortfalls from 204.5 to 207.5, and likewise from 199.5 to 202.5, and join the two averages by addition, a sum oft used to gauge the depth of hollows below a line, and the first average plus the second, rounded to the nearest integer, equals -86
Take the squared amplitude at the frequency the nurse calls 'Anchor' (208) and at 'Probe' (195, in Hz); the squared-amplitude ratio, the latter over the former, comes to 2.0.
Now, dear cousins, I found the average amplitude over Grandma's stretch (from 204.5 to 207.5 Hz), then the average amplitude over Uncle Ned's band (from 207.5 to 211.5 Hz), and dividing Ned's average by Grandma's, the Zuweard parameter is 0.785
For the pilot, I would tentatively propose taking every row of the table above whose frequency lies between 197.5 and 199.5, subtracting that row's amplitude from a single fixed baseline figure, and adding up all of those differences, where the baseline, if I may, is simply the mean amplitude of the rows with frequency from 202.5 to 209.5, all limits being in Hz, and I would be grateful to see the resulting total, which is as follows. -112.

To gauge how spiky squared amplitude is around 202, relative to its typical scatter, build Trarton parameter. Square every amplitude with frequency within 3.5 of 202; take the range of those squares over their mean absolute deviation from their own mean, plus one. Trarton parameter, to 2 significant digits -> 5.7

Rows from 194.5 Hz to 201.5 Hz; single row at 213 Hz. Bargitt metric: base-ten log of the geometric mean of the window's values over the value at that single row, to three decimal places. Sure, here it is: 0.188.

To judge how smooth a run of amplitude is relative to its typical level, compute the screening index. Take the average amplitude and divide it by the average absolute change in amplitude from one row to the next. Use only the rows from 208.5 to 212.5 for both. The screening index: 15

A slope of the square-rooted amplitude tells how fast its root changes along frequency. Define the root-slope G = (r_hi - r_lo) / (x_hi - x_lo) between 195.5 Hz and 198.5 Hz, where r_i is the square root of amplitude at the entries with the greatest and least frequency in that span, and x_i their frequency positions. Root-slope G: -0.31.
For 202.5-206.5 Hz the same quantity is -0.27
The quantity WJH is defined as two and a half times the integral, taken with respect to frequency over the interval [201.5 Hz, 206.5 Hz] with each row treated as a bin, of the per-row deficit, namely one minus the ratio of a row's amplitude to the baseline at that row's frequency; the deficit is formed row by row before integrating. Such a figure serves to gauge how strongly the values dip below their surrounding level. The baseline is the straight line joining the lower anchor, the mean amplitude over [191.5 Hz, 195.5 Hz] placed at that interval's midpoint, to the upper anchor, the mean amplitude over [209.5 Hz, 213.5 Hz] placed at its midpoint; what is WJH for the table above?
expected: -2.5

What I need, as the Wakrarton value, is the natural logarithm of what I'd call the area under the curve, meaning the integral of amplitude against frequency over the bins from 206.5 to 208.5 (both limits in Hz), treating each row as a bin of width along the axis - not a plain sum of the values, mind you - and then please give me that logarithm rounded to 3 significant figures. 6.18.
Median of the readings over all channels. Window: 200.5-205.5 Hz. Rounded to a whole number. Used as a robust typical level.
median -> 324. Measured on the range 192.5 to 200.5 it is 342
